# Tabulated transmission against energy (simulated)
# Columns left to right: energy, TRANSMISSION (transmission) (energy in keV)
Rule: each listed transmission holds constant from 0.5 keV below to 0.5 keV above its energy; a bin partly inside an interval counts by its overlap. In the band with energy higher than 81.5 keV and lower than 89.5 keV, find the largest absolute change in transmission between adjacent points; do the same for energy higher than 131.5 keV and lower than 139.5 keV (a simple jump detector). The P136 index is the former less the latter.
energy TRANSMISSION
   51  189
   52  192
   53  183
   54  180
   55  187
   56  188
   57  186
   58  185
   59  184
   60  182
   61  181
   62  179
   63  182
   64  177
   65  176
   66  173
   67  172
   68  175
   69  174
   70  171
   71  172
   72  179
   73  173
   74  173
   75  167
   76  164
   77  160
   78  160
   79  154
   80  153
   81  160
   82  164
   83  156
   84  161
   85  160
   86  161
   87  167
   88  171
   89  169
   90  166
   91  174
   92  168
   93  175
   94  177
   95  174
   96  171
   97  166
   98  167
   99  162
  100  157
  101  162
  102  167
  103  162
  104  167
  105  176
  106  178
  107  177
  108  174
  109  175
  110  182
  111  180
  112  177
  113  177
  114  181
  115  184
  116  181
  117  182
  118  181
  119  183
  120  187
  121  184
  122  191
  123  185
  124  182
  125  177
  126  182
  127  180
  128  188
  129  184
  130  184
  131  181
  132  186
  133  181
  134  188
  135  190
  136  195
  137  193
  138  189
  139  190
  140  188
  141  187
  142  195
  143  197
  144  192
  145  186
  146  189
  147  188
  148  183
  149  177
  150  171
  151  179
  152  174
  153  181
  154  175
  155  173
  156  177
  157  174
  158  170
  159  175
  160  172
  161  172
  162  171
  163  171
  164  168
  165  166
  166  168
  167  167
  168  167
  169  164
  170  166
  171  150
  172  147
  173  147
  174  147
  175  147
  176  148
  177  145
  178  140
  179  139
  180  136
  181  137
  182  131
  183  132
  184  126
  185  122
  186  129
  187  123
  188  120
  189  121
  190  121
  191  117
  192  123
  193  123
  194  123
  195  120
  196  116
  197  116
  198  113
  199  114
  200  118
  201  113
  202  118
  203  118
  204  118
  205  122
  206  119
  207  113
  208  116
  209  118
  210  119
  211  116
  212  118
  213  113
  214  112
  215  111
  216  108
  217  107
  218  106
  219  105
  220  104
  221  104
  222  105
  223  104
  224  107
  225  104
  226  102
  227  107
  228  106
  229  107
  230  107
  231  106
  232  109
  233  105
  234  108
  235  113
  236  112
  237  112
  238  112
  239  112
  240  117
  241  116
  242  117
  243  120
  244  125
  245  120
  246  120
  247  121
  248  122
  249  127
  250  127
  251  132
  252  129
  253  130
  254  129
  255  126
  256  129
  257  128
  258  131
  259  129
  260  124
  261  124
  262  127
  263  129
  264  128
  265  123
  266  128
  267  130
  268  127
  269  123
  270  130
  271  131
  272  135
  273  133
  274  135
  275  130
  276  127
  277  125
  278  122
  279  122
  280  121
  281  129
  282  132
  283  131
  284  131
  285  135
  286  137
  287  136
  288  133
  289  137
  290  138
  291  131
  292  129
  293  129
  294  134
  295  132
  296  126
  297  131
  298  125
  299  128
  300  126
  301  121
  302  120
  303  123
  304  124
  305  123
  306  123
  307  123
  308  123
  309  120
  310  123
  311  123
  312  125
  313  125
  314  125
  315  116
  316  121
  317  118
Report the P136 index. 1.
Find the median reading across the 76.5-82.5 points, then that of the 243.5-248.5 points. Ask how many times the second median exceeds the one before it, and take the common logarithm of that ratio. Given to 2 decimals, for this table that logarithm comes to -0.12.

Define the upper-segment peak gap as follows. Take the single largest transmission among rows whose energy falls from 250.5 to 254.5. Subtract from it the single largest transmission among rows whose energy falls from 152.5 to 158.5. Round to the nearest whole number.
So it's -49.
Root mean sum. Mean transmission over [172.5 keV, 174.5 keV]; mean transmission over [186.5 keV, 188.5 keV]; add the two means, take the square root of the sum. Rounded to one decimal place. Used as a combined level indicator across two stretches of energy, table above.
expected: 16.4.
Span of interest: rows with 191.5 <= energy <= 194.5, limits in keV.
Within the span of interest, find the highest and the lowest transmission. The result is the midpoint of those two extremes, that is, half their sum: 123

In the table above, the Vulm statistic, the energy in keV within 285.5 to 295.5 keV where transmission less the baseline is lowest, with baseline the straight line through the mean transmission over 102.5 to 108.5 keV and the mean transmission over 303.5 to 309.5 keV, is 292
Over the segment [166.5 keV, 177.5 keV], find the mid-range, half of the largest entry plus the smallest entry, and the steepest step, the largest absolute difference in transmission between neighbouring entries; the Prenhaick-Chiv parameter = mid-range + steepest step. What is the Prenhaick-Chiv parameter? 172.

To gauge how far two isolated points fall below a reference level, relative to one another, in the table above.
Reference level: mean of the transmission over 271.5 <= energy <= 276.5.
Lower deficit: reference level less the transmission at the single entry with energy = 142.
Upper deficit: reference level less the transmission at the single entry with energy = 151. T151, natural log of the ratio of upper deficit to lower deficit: -0.29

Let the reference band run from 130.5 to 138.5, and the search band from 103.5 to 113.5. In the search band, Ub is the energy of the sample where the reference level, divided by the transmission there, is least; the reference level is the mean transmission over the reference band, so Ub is 110 keV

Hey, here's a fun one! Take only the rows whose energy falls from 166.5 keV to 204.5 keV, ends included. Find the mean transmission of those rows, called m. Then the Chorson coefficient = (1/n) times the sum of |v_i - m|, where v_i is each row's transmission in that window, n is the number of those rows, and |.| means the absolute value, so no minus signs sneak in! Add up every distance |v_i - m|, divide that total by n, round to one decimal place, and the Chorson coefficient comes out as 13.9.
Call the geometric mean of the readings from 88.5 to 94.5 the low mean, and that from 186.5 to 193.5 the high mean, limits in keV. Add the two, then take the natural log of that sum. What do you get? 5.68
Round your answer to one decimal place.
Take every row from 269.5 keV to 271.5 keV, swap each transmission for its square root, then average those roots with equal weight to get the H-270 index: 11.4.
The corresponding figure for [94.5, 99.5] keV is 13.0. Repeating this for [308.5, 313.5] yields 11.1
